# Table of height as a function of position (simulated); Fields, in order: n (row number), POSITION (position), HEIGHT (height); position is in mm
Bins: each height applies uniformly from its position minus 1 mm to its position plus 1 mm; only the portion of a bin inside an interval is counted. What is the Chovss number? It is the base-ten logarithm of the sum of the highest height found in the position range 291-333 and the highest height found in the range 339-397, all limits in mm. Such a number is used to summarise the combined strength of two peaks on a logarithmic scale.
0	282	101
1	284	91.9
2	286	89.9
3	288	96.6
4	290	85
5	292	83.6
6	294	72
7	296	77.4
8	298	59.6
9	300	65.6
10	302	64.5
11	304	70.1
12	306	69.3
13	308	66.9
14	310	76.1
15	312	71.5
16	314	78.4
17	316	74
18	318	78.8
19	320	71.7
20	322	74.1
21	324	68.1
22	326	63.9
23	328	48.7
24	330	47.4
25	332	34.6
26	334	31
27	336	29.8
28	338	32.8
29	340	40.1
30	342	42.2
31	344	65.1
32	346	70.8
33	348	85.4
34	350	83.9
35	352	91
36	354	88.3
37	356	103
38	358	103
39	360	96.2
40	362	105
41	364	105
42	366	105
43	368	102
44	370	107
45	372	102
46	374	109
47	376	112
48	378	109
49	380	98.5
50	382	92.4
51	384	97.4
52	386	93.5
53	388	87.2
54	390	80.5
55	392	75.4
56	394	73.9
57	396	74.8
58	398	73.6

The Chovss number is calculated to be 2.29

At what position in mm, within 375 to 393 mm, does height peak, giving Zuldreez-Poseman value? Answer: 376 mm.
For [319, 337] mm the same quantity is 322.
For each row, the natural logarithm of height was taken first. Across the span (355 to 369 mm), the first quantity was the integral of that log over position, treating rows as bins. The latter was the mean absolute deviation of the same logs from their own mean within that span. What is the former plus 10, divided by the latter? 3626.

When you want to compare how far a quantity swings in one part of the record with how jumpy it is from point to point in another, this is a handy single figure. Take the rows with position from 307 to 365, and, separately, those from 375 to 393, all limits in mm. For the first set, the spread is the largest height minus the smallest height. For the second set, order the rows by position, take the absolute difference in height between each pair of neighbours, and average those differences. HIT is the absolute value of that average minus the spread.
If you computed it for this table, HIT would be 69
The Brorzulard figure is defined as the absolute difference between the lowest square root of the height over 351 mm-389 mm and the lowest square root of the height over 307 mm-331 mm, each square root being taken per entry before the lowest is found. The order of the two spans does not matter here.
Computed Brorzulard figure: 2.5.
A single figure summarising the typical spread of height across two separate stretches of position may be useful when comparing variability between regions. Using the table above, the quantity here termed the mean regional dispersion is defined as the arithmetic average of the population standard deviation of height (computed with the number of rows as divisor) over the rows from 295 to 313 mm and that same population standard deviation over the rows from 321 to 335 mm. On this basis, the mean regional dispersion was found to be 10.4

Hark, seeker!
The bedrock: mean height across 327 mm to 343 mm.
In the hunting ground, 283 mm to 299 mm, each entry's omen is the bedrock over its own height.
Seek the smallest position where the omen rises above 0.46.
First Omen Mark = 294 mm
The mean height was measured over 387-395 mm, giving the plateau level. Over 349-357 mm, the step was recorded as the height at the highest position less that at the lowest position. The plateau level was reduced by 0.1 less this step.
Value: 98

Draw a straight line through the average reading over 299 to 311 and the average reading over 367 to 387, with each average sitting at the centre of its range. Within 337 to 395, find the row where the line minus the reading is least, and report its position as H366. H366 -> 356 mm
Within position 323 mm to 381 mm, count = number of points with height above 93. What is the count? 13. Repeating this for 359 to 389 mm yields 13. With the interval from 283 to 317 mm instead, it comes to 1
